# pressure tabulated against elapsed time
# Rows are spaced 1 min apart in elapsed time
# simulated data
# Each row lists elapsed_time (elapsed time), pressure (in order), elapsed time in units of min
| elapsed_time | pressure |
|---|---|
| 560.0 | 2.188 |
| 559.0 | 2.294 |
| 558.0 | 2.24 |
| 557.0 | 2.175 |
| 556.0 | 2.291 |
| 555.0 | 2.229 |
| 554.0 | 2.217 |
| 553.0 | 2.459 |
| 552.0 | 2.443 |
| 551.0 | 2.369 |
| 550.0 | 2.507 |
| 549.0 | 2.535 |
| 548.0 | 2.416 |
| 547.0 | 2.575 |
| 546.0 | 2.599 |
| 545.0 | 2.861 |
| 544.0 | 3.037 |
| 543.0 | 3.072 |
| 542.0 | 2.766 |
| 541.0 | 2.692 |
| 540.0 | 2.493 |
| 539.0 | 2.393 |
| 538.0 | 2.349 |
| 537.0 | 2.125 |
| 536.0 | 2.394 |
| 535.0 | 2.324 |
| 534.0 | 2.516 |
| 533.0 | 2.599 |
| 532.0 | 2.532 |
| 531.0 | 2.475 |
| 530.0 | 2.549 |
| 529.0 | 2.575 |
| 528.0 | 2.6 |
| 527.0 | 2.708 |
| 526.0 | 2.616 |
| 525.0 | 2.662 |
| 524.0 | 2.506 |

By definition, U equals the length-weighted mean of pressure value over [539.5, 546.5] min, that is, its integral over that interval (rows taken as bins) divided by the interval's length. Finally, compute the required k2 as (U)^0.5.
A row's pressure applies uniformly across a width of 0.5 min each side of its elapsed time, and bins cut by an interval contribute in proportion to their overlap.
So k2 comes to 1.67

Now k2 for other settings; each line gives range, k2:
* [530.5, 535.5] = 1.58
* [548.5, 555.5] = 1.55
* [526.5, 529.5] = 1.62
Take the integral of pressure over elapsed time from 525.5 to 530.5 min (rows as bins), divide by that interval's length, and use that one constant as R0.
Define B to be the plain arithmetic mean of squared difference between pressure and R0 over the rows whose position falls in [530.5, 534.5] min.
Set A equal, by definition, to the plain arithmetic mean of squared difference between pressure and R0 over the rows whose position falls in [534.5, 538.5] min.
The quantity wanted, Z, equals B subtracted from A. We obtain 0.10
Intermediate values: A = 0.11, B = 0.008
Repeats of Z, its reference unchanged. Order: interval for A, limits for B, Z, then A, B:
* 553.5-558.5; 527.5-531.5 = 0.14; 0.15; 0.006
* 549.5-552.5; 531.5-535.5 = 0.01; 0.03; 0.024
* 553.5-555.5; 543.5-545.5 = 0.03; 0.15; 0.123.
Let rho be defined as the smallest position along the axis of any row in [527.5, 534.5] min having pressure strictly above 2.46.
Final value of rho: 528.0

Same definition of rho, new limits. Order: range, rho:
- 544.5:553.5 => 545.0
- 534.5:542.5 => 540.0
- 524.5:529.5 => 525.0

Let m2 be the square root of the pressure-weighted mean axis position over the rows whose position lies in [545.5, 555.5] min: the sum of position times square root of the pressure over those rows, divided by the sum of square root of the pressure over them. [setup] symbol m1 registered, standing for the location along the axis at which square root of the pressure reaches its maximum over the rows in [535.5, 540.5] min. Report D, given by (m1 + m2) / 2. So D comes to 545.2 min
